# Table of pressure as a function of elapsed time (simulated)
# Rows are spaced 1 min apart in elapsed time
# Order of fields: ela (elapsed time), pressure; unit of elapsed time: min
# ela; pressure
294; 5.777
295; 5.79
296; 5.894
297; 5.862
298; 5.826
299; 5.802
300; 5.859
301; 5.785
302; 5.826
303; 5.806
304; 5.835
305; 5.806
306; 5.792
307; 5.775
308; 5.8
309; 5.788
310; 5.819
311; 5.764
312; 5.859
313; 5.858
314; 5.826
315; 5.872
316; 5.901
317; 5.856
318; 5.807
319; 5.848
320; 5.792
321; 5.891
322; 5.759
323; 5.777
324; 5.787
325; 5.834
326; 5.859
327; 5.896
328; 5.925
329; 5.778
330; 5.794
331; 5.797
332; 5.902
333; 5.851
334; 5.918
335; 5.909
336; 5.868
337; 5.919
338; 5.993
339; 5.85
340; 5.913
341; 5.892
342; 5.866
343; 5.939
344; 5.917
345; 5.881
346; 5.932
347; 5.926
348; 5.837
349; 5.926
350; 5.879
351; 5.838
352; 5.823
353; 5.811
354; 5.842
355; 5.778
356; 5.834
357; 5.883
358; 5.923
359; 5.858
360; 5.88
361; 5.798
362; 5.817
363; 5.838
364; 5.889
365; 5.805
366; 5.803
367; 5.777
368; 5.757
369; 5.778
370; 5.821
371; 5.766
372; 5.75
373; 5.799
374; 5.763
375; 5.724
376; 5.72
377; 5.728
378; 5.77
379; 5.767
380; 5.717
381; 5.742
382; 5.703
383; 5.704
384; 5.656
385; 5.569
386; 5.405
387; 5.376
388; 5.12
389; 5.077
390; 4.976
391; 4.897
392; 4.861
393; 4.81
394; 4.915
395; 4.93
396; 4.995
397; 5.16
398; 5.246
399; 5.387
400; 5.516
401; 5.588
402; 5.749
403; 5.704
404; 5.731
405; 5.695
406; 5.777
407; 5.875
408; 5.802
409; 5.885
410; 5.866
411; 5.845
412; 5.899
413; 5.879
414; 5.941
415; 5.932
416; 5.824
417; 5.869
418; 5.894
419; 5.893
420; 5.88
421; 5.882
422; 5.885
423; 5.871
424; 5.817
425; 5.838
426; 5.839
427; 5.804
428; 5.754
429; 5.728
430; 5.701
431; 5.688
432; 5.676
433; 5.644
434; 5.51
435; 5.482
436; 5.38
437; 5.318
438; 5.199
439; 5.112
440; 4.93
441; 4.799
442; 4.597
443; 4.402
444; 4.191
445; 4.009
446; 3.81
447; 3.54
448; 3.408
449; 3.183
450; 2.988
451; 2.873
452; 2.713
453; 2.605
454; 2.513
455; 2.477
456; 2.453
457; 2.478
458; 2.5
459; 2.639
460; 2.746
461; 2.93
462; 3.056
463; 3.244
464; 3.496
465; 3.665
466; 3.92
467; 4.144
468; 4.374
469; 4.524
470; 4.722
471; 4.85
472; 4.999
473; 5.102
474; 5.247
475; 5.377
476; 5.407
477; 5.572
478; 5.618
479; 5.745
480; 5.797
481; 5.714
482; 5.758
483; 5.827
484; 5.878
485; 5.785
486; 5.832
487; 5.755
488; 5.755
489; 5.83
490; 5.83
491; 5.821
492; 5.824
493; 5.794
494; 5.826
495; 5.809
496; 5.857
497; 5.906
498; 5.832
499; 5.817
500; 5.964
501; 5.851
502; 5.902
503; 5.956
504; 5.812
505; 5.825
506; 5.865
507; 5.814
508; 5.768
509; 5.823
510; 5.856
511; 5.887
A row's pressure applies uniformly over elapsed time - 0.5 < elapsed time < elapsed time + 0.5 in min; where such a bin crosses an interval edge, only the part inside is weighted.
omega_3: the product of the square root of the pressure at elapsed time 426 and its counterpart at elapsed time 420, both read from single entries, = 5.9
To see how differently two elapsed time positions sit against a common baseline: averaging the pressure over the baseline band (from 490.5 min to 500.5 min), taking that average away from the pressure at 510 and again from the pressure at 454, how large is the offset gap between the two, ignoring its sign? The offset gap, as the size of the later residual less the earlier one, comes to 3.3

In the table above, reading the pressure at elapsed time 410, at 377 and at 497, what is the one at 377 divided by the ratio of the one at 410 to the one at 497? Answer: 5.8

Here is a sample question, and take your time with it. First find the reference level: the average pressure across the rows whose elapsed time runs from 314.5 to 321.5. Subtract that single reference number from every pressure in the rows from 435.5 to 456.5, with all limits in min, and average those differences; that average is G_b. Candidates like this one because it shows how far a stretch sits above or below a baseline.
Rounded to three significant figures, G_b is -2.02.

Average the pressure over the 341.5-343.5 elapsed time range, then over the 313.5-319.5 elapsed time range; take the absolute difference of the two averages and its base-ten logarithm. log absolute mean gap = -1.29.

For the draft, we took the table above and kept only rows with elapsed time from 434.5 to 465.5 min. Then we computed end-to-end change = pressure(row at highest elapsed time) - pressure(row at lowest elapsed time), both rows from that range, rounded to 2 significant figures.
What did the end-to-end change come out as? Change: -1.8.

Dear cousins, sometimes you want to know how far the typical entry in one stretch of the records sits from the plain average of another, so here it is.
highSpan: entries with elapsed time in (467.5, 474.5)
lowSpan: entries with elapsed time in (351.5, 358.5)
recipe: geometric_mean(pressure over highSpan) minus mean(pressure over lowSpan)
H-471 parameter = -1.0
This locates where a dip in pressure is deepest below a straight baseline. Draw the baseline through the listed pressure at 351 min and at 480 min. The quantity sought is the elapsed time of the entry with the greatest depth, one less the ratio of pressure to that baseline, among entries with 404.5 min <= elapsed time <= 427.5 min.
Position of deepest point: 405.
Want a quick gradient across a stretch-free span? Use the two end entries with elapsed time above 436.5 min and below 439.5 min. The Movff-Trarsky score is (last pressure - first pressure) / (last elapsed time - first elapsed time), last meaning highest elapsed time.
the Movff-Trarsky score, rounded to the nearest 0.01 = -0.10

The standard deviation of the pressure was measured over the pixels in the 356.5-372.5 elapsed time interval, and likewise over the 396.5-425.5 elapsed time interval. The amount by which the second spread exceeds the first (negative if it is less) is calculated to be 0.1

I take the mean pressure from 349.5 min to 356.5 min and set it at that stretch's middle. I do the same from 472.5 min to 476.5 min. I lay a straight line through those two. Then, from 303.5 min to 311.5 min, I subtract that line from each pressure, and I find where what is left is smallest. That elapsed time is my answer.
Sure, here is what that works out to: 307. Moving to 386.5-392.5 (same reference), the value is 392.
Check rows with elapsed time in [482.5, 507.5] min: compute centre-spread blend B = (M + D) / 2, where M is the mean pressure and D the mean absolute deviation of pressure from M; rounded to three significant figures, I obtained 2.94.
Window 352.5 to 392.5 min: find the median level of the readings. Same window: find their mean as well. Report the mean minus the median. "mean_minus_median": -0.10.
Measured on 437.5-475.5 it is 0.05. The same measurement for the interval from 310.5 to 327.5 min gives -0.01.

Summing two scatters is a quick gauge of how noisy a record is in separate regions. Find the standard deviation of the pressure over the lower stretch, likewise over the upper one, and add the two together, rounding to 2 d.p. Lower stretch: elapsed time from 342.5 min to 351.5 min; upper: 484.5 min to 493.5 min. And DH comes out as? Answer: 0.07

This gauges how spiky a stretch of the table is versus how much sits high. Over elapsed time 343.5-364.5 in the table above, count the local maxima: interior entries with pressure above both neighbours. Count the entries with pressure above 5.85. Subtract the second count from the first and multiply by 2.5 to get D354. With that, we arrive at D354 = -15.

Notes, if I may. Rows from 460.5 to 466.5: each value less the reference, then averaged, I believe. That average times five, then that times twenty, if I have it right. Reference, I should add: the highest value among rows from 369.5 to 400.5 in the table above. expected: -244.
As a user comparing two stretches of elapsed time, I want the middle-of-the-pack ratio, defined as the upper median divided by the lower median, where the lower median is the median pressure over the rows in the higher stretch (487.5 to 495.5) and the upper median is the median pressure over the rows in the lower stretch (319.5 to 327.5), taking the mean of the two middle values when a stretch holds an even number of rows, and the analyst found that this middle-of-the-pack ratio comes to 1.00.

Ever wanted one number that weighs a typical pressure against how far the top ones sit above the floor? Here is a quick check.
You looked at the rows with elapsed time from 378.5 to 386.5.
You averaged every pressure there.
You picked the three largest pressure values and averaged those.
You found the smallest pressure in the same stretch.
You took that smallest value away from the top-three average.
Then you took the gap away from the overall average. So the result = 5.32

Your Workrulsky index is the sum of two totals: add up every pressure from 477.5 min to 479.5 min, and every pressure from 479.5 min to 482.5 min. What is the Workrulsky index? 29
